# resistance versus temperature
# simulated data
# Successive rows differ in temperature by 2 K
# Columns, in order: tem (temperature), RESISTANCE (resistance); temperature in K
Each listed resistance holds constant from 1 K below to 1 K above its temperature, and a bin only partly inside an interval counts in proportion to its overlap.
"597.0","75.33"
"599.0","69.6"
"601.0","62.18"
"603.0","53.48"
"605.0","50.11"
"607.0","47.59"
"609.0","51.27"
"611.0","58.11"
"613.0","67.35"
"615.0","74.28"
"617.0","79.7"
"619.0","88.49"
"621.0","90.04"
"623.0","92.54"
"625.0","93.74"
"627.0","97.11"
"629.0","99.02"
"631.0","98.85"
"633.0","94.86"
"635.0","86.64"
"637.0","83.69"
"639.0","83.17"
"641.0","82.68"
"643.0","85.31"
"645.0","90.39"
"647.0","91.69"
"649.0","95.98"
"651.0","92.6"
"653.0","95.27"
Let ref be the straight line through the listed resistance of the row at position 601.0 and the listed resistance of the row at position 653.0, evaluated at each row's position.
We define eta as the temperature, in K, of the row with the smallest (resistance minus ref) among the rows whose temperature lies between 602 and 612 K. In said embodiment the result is 607.0 K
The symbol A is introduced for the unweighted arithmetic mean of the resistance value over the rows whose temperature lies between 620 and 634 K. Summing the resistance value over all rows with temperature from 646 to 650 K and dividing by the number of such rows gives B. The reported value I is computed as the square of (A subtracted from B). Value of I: 2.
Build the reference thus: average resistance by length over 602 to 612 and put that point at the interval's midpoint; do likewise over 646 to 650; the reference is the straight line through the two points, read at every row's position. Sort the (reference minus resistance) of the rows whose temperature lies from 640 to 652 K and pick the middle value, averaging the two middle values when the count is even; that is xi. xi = 2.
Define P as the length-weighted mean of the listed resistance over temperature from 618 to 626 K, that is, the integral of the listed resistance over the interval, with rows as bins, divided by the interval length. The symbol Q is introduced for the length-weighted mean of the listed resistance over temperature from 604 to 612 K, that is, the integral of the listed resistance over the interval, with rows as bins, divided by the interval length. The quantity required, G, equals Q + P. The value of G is 143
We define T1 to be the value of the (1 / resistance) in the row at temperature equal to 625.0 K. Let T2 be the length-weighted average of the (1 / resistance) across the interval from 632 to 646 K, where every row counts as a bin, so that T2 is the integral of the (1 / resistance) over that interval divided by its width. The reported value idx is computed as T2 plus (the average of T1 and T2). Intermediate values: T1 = 0.011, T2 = 0.0116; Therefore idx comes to 0.023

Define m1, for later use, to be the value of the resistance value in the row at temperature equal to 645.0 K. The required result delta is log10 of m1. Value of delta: 1.96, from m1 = 90.39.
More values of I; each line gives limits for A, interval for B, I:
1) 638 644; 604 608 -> 1216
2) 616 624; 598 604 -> 673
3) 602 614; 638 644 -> 845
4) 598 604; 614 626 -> 611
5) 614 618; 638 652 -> 140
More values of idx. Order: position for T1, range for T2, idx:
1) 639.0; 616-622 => 0.023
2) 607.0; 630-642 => 0.028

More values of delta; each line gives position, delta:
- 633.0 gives 1.98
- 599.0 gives 1.84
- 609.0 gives 1.71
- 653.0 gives 1.98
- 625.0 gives 1.97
